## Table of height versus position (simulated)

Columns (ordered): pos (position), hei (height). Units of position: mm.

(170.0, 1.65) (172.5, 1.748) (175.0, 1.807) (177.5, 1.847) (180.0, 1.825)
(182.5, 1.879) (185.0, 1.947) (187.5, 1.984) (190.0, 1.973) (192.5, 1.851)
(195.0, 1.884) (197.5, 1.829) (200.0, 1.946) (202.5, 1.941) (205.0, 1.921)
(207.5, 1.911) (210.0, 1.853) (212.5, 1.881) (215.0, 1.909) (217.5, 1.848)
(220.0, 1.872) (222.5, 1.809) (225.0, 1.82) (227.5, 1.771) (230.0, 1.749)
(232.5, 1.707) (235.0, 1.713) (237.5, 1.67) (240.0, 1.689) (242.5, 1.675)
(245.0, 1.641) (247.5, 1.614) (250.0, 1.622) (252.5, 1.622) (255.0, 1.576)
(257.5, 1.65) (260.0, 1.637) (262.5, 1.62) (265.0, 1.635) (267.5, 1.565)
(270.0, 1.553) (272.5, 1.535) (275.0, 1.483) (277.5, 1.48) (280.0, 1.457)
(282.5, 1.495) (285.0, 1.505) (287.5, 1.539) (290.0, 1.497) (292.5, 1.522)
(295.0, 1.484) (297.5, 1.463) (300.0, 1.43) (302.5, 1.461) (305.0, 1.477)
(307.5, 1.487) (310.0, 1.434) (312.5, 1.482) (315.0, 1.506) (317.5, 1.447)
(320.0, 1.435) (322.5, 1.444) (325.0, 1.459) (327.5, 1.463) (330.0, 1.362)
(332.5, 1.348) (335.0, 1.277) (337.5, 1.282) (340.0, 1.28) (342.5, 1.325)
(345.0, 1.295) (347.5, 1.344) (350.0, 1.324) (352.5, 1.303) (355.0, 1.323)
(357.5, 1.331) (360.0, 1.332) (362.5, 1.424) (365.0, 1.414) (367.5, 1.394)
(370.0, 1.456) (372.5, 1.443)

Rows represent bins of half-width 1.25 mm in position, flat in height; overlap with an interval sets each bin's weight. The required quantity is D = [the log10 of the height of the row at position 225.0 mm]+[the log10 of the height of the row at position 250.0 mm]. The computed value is 0.47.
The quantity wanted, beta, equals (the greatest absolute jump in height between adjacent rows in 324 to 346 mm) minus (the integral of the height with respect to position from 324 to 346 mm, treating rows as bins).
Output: -29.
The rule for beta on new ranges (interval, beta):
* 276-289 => -19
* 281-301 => -30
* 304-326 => -32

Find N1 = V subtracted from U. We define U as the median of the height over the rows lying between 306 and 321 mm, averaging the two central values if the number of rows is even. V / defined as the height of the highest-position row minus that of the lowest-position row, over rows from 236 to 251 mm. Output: 1.51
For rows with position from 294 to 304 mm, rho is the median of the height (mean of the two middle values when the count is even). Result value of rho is 1.46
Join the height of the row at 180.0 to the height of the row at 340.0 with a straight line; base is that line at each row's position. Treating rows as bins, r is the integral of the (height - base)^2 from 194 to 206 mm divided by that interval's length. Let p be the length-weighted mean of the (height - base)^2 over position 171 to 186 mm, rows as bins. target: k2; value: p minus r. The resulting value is -0.018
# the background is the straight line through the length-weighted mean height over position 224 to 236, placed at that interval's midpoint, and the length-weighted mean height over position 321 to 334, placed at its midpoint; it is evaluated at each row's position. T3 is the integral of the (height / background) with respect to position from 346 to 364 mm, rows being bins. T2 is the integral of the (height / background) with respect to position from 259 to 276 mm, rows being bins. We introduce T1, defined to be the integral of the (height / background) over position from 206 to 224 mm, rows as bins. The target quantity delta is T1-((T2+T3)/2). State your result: 1.2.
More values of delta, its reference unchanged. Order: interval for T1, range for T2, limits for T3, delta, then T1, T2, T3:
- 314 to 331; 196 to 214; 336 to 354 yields -0.8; 17.2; 18.6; 17.4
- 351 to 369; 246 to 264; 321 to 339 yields 1.3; 18.9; 17.5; 17.6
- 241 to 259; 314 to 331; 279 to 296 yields 0.6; 17.4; 17.2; 16.4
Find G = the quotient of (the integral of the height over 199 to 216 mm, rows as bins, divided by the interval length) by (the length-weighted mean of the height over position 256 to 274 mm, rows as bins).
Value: 1.19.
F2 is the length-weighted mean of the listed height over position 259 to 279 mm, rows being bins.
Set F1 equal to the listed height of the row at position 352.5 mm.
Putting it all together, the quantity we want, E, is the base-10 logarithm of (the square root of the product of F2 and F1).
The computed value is 0.154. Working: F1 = 1.303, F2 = 1.56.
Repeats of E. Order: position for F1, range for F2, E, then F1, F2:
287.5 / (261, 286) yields 0.187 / 1.539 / 1.53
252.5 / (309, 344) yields 0.177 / 1.622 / 1.40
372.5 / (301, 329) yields 0.162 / 1.443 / 1.46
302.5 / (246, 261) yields 0.187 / 1.461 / 1.62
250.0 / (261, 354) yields 0.185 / 1.622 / 1.45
